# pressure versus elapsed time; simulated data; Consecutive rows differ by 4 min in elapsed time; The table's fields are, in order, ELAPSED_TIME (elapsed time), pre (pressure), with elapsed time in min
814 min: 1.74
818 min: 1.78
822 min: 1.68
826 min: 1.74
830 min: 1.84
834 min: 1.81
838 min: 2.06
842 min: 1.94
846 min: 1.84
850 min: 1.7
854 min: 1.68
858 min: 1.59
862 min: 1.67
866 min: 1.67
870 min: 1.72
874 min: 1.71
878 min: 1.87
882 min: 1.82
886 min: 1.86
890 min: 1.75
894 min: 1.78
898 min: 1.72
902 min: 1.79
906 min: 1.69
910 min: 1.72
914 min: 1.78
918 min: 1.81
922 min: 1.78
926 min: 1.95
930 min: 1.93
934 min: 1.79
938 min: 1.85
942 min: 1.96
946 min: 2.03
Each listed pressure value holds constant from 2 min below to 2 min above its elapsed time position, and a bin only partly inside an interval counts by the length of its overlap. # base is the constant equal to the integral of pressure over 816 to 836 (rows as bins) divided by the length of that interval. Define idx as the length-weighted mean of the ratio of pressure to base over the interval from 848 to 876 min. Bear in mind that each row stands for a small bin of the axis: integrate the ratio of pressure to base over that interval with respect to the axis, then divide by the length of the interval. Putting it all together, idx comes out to 0.95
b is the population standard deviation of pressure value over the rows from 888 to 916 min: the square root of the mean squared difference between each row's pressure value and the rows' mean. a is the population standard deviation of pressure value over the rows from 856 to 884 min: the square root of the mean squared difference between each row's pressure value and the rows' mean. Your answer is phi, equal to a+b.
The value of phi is 0.12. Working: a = 0.088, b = 0.035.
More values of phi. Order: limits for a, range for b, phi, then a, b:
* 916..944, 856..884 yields 0.16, 0.072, 0.088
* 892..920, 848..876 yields 0.08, 0.042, 0.040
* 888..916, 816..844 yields 0.15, 0.035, 0.119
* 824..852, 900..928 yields 0.19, 0.112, 0.077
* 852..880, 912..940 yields 0.15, 0.079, 0.066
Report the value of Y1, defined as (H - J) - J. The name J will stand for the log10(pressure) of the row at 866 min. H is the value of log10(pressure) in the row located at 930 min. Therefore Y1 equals -0.16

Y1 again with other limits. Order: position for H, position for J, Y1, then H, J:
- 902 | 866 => -0.19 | 0.25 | 0.22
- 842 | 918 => -0.23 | 0.29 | 0.26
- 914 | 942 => -0.33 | 0.25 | 0.29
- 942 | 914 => -0.21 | 0.29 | 0.25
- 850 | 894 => -0.27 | 0.23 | 0.25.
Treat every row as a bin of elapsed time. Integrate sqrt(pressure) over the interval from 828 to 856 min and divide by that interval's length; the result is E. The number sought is 1.36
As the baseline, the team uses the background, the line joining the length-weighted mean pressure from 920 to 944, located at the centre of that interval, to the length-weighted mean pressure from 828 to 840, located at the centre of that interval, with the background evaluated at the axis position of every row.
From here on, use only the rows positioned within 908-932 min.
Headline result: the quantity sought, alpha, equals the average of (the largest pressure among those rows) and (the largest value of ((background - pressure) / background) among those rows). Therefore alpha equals 1.02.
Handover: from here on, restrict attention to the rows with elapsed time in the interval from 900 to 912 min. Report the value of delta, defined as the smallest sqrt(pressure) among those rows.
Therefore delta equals 1.30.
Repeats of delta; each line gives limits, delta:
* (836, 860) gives 1.26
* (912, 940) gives 1.33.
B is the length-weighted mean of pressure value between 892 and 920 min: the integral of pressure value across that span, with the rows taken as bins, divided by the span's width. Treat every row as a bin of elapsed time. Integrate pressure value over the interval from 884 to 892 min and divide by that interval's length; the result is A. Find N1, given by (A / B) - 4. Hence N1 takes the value -2.972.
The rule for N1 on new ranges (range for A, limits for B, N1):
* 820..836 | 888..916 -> -2.988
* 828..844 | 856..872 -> -2.850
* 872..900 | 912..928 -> -3.023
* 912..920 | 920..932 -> -3.049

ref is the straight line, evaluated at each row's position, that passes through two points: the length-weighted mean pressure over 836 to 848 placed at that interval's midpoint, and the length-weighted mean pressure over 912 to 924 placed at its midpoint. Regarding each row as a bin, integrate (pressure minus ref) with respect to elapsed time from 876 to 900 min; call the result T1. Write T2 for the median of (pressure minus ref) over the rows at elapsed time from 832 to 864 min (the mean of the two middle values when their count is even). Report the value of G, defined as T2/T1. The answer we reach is 0.15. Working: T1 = -1.2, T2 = -0.19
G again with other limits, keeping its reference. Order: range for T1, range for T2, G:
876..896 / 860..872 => 0.28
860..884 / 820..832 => 0.07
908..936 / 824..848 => -0.10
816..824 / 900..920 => 0.02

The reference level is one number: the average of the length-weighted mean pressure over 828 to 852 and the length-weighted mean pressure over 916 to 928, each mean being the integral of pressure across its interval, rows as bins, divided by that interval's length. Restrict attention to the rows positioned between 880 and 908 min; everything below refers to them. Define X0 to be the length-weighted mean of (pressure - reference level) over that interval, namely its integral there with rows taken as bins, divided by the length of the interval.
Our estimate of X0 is -0.08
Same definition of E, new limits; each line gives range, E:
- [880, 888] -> 1.36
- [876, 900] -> 1.34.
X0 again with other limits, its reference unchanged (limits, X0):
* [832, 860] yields -0.05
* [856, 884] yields -0.13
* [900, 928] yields -0.07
